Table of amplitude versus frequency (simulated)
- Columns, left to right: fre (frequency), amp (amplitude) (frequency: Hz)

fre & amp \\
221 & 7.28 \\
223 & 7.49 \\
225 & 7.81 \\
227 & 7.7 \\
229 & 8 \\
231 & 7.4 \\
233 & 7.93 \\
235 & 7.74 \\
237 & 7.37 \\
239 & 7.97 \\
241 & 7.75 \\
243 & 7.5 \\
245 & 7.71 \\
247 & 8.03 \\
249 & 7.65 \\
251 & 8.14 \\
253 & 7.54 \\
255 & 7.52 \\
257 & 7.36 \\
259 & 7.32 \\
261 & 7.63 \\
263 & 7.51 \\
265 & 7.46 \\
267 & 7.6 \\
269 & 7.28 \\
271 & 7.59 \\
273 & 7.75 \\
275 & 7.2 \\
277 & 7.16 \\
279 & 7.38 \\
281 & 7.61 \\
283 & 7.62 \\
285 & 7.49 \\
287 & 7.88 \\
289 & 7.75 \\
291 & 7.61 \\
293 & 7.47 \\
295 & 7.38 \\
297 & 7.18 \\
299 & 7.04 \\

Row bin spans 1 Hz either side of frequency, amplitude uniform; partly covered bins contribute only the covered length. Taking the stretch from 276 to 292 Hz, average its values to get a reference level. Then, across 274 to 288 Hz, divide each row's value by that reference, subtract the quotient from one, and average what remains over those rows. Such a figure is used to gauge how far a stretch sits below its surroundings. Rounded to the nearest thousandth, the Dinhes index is 0.011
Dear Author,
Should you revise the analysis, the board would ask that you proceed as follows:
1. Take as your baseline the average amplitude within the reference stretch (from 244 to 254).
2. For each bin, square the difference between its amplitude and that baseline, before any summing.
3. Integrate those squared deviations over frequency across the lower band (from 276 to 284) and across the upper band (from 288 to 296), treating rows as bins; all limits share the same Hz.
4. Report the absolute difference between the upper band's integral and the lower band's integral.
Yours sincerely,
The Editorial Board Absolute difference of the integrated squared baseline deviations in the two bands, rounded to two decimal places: 0.69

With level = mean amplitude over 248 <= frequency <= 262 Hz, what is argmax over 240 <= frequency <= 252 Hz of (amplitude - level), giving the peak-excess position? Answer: 251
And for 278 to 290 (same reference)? 287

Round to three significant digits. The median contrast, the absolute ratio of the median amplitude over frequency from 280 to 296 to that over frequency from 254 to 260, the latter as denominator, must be 1.03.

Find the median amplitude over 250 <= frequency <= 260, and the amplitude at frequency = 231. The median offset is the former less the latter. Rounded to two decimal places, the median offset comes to 0.12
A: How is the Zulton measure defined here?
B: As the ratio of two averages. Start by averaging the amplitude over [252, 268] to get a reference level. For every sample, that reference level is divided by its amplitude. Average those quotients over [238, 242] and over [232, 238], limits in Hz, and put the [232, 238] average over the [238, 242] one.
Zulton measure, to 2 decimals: 1.02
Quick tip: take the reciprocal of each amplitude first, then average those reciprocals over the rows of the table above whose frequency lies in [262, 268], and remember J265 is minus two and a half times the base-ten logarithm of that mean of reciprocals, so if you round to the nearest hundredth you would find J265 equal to 2.19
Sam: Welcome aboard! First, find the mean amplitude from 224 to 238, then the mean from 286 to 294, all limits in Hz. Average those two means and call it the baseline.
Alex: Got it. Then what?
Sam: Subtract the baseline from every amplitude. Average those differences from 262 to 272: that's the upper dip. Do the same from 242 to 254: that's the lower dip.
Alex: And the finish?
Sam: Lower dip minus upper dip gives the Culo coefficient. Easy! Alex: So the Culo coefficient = 0.27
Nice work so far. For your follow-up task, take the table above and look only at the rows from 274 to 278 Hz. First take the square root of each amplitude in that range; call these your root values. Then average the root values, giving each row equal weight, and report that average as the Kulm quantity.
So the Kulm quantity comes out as 2.68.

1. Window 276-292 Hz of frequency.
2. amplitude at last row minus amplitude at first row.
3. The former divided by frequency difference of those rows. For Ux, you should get 0.03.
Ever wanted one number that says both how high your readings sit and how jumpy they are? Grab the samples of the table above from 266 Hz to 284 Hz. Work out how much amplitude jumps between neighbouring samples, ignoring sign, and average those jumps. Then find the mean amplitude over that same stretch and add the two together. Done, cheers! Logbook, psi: 7.70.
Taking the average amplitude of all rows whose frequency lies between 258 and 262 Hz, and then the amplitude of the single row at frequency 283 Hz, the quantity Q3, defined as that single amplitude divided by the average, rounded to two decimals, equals 1.02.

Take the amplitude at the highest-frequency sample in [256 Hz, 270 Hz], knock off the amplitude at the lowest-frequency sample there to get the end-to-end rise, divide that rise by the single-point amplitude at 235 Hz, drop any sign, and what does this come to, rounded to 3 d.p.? 0.010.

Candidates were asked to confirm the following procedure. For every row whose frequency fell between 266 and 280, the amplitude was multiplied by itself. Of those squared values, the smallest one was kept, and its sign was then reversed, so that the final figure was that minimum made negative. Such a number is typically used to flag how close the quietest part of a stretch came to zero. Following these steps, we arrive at -51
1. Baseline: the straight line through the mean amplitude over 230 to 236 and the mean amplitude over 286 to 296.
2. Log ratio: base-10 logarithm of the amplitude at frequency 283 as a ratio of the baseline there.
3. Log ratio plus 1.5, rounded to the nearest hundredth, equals 1.50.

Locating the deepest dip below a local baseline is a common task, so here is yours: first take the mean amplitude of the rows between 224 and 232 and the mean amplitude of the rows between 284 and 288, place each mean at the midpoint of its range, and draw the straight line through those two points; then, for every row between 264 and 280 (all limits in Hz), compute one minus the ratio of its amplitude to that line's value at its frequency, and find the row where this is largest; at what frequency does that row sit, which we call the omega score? 277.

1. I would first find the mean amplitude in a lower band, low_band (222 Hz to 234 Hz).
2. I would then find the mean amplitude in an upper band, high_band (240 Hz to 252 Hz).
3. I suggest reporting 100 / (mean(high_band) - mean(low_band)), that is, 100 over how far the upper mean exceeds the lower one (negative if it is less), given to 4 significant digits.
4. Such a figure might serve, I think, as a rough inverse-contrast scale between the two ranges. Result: 1333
